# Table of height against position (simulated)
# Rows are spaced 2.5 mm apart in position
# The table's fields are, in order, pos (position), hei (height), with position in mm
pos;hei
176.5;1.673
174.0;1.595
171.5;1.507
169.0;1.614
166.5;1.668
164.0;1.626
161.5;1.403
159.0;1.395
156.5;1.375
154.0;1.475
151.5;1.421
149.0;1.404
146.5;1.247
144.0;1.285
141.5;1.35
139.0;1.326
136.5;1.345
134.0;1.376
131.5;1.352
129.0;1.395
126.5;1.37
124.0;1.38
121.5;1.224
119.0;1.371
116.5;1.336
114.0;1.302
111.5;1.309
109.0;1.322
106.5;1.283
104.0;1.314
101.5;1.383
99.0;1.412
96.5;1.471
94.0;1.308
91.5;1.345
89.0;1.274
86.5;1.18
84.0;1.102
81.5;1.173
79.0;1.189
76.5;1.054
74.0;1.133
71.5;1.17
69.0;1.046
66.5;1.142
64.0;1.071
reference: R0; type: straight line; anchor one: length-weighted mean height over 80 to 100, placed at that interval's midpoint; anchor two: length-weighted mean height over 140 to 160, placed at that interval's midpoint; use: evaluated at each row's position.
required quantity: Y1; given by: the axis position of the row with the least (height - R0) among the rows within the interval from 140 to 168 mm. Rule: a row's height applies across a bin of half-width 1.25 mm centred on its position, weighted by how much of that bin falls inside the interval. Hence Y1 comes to 146.5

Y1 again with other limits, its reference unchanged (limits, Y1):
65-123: 76.5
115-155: 146.5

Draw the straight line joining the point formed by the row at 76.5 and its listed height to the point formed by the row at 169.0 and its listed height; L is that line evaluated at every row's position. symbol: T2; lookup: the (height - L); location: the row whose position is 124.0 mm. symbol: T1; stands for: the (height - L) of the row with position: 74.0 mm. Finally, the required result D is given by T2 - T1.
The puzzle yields -0.06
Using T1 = 0.094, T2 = 0.04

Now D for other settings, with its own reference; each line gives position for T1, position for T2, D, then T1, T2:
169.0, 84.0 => 0.00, 0.000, 0.00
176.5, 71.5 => 0.13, 0.014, 0.15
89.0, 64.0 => -0.05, 0.144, 0.09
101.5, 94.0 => -0.03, 0.178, 0.15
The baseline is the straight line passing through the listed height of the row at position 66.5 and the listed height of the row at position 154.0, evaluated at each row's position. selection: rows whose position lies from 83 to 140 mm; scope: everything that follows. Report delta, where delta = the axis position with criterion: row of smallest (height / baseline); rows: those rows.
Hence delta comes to 121.5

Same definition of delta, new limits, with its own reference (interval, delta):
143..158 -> 146.5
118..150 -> 146.5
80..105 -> 84.0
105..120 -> 114.0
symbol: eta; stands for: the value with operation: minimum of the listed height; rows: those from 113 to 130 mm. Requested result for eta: 1.224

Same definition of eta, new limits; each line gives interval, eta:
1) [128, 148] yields 1.247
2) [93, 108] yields 1.283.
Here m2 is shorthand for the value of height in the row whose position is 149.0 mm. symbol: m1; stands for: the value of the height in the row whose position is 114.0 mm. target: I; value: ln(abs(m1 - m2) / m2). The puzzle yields -2.62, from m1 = 1.302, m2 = 1.404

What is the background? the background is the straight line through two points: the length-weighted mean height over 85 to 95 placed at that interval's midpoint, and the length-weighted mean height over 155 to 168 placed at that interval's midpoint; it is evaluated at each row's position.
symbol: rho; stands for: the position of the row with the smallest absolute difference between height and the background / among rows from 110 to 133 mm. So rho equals 129.0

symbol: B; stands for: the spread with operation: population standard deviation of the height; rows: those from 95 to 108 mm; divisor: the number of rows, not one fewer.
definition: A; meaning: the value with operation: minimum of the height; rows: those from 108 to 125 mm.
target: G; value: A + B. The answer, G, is 1.29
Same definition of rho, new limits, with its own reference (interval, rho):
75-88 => 79.0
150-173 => 154.0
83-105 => 104.0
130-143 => 134.0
